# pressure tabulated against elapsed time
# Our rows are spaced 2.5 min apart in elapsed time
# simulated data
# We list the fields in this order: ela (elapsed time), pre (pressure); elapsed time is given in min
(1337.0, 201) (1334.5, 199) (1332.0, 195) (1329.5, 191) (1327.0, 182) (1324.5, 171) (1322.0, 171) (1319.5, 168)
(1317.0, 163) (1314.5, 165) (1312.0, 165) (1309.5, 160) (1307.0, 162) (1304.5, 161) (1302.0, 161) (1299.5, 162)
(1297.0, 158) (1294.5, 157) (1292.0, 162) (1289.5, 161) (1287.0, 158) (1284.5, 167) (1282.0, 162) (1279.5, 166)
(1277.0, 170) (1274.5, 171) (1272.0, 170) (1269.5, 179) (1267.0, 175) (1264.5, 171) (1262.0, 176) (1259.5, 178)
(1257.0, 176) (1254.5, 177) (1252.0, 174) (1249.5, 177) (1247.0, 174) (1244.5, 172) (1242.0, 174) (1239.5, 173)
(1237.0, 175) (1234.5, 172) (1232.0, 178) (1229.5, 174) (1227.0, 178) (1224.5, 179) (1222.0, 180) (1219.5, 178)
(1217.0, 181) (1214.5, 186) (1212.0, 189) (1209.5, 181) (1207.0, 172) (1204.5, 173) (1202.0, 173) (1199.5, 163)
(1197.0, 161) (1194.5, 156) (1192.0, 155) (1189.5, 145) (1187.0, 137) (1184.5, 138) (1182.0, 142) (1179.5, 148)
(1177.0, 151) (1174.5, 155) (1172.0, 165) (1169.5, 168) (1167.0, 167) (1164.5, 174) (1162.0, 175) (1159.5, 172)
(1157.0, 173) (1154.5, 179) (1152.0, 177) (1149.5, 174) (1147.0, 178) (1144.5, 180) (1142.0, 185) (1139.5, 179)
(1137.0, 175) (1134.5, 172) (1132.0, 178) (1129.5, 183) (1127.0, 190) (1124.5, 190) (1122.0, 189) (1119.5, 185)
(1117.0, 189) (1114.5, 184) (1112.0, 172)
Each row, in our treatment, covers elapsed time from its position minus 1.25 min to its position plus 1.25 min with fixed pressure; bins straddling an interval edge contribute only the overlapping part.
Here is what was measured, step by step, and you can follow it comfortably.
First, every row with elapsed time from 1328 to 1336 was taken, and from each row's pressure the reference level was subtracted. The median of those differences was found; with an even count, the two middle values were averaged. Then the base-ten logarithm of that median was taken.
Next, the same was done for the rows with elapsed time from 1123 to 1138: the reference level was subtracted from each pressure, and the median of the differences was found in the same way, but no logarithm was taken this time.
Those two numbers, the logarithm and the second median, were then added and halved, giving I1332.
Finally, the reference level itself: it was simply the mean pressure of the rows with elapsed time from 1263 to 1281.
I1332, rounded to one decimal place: 5.1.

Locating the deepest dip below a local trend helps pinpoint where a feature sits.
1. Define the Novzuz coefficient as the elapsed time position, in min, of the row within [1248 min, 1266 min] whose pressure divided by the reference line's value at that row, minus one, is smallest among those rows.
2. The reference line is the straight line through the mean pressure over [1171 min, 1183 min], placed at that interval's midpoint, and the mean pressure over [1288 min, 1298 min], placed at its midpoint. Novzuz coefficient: 1264.5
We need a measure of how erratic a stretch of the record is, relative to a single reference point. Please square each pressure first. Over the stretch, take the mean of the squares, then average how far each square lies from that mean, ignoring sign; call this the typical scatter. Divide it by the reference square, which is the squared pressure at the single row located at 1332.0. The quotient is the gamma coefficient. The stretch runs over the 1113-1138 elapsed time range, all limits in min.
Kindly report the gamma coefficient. 0.050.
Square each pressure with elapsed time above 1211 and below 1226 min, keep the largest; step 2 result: 35721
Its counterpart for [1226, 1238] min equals 31684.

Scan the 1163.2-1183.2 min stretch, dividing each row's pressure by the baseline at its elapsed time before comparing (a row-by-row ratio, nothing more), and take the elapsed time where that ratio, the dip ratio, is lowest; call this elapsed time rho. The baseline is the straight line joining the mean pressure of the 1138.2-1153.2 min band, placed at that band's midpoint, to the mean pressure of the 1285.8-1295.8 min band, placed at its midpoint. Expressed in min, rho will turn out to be 1182.0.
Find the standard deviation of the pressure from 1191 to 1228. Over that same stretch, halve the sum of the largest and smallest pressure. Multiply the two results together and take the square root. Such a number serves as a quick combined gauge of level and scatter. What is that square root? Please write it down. 42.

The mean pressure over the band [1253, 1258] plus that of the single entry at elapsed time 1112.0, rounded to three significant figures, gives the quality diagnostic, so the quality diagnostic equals 348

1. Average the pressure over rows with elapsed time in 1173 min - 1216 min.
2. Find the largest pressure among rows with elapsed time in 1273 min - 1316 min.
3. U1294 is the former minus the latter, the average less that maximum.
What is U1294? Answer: -11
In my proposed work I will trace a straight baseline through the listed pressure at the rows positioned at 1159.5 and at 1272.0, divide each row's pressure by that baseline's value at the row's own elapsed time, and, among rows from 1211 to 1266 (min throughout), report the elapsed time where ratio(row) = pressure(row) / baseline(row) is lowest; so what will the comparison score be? 1264.5 min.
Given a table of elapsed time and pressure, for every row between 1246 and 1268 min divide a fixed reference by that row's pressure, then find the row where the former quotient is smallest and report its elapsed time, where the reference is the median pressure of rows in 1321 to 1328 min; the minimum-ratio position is 1259.5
